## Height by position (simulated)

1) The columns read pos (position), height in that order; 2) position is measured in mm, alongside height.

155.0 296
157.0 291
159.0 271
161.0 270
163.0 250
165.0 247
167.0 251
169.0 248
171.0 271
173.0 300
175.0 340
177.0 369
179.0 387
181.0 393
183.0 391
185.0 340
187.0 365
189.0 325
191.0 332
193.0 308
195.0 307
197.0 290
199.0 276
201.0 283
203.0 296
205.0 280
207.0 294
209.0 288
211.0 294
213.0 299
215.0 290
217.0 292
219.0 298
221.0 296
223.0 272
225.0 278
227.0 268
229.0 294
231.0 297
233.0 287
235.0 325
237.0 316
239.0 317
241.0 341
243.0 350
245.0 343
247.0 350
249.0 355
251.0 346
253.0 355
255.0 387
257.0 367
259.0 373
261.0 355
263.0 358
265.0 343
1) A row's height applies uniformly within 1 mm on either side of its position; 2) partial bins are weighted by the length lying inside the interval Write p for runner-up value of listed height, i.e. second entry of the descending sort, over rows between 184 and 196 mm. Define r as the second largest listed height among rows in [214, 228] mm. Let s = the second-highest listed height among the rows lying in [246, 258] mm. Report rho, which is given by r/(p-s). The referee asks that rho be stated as -11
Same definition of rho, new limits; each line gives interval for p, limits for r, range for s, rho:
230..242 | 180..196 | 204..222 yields 14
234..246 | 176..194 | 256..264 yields -16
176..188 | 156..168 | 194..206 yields 3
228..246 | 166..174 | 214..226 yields 6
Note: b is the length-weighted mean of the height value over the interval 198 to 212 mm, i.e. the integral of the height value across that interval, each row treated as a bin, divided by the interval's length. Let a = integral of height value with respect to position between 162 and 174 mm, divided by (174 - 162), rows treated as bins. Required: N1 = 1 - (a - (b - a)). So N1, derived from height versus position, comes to -234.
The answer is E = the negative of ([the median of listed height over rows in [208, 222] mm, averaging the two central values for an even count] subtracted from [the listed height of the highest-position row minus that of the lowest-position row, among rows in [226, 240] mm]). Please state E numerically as 245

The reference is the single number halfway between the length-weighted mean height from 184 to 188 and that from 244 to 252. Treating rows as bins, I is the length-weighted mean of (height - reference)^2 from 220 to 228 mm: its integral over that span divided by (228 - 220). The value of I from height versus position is 5299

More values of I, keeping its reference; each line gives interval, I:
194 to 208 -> 3827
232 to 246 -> 1020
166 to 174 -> 7319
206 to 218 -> 3338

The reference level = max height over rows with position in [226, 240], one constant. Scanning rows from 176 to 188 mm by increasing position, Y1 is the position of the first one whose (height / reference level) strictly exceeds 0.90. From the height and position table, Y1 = 177.0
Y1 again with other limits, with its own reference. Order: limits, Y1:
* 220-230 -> 221.0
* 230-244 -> 231.0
